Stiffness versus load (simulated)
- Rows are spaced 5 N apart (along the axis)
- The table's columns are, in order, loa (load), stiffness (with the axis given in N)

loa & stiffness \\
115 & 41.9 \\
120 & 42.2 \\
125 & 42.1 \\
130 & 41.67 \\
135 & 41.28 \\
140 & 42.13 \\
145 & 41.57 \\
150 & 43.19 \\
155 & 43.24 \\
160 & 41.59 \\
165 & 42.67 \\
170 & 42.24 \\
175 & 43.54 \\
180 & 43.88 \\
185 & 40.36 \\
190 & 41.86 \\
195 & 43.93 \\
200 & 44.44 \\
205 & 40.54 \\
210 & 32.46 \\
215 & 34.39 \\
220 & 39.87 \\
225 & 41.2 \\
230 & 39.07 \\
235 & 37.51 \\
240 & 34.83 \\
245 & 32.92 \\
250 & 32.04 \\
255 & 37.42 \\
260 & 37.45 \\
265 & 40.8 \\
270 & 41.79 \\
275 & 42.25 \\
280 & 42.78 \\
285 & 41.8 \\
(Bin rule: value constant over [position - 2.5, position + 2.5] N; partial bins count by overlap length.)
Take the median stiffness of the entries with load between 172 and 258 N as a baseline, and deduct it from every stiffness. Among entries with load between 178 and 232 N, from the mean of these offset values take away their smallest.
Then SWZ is 8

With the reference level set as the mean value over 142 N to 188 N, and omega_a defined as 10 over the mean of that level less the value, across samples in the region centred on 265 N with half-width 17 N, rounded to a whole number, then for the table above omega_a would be 3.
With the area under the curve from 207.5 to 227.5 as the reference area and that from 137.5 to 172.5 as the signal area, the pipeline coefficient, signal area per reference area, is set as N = 2.0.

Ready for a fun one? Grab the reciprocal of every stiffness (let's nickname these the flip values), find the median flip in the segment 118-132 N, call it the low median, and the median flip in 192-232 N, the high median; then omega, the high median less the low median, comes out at 0.0011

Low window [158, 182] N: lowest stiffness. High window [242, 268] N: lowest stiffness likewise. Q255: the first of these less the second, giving 10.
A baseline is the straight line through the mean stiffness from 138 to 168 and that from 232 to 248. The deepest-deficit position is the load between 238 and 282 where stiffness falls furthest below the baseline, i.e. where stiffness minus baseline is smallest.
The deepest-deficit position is 250 N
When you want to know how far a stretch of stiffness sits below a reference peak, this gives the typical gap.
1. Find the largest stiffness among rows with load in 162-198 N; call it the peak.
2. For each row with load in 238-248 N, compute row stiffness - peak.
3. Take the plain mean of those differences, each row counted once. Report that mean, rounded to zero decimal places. -10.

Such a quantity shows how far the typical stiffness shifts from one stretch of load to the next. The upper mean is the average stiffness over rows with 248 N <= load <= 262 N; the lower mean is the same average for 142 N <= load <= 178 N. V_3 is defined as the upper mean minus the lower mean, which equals -6.9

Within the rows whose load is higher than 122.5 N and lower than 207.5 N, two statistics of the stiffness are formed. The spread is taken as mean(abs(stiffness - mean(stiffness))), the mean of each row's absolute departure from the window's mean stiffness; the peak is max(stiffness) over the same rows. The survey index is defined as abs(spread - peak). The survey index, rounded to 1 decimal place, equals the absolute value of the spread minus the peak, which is 43.5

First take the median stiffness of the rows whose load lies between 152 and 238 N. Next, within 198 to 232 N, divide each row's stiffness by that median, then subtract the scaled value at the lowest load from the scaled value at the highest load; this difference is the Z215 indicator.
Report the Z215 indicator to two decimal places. -0.13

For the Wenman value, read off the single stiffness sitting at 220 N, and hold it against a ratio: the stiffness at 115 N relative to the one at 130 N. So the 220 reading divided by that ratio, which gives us 39.7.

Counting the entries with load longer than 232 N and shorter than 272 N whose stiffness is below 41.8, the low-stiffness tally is 8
